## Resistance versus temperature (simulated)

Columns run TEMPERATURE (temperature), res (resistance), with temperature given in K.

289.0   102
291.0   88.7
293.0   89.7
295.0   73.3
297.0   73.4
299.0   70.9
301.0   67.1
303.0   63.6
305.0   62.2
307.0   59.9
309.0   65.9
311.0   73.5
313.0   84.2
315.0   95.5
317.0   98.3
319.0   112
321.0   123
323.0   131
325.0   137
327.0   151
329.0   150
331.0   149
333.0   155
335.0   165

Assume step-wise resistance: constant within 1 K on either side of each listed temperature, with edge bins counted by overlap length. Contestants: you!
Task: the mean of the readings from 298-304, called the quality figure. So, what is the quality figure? 67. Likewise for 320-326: 130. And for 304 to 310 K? 63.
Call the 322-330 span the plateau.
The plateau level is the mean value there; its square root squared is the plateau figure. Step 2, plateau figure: 142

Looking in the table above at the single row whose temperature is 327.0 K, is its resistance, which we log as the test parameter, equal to 151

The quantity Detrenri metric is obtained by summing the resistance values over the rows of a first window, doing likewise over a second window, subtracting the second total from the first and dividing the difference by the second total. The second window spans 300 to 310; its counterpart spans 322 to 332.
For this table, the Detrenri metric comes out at 1.25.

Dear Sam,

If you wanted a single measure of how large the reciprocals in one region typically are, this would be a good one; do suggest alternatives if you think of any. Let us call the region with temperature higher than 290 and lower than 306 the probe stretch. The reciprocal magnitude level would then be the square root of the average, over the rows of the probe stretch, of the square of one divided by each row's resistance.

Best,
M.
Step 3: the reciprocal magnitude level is 0.0139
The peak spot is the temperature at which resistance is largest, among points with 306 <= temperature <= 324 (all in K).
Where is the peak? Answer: 323.0 K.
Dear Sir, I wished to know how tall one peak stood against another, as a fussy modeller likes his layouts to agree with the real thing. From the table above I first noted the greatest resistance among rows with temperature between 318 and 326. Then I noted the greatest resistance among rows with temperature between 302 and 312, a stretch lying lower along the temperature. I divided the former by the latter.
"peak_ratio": 1.86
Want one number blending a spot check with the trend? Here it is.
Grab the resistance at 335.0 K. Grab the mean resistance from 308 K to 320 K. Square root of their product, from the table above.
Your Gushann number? 121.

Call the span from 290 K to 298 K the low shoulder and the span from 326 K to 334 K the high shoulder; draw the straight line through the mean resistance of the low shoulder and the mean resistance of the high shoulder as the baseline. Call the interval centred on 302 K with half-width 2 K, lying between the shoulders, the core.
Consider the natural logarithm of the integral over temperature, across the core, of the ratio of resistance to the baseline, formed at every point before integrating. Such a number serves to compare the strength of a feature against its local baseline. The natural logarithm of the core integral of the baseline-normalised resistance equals 0.99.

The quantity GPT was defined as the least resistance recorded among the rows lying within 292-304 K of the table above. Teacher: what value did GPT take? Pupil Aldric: 63.6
